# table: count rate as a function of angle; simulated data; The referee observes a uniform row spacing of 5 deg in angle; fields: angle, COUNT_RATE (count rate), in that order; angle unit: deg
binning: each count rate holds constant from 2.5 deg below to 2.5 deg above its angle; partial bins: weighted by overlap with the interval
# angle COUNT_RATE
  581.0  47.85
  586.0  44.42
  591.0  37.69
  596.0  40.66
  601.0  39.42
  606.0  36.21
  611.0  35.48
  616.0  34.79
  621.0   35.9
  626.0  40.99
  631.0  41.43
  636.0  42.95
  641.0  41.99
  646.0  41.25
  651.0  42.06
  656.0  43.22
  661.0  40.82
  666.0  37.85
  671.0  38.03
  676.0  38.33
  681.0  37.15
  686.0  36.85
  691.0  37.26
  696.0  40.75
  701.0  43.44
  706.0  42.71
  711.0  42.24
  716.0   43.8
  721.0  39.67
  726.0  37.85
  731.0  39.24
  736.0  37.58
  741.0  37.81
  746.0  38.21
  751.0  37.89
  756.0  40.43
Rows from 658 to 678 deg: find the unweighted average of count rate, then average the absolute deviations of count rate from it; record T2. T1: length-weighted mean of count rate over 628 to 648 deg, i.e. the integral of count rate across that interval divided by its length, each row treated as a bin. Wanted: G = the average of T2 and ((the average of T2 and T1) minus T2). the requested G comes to 10.7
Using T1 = 42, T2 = 1.0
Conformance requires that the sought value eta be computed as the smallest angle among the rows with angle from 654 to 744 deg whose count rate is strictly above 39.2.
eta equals 656.0 deg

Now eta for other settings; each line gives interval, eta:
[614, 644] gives 626.0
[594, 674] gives 596.0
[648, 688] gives 651.0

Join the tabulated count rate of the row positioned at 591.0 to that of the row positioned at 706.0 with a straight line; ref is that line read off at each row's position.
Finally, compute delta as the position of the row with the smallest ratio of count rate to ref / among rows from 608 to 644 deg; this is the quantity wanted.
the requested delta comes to 616.0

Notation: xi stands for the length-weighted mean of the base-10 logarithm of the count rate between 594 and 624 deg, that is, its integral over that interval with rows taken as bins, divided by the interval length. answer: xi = 1.57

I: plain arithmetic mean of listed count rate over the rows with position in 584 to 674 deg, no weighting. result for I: 39.7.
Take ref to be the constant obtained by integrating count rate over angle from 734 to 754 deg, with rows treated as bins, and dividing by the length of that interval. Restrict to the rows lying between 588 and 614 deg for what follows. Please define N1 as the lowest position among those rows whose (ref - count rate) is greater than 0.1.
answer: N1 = 591.0 deg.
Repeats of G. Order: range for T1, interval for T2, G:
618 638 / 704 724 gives 10.3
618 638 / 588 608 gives 10.4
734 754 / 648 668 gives 9.9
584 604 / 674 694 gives 10.2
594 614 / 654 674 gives 10.0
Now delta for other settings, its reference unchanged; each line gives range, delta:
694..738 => 736.0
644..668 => 666.0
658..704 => 686.0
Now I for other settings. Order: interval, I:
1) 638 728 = 40.3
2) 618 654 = 40.9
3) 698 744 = 40.5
